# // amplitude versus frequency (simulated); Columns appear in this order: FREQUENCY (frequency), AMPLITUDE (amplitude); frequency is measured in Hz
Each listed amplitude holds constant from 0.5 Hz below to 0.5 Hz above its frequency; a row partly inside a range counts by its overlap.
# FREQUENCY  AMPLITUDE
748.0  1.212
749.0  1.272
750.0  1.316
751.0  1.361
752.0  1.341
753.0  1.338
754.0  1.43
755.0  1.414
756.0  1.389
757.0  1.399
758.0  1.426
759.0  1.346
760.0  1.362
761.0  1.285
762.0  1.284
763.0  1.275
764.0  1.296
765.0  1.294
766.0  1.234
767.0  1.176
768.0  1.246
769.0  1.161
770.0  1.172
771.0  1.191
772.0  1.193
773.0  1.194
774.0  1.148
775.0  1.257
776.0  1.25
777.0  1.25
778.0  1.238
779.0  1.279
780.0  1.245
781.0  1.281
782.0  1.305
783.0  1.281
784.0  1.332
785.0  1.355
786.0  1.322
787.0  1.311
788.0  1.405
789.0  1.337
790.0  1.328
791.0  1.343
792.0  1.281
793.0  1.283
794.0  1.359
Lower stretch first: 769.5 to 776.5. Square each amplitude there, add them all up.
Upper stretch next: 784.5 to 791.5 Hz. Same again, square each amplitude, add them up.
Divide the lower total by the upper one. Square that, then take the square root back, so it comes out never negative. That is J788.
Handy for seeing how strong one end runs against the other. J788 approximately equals 0.80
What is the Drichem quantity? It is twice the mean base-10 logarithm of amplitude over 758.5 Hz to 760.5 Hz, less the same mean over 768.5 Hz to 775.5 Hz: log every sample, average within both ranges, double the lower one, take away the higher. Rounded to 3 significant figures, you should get 0.189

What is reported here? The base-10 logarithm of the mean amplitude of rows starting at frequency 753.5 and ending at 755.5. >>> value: 0.153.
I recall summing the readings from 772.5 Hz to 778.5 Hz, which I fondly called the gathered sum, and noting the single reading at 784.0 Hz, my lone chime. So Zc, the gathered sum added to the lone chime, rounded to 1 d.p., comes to 8.7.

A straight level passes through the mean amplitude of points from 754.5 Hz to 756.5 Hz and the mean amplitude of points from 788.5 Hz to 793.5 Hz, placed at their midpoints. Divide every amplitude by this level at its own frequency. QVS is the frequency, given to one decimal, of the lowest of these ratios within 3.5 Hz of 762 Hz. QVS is 763.0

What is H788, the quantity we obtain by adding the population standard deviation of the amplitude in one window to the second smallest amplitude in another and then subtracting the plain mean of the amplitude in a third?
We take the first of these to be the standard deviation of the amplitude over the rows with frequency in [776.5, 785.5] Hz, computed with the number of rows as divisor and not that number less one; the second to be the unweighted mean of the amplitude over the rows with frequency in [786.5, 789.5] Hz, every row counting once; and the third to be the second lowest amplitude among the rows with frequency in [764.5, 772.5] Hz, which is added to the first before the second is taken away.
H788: -0.14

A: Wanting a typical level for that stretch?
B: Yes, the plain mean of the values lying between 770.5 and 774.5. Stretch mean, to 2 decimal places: 1.18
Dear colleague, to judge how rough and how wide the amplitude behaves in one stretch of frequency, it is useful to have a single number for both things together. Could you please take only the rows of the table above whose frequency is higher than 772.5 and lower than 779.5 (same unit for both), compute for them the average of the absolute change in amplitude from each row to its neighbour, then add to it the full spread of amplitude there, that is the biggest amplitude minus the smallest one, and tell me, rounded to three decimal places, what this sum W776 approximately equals 0.167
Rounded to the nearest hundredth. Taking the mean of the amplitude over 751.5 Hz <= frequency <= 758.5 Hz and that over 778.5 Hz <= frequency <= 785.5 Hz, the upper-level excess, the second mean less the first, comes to -0.09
